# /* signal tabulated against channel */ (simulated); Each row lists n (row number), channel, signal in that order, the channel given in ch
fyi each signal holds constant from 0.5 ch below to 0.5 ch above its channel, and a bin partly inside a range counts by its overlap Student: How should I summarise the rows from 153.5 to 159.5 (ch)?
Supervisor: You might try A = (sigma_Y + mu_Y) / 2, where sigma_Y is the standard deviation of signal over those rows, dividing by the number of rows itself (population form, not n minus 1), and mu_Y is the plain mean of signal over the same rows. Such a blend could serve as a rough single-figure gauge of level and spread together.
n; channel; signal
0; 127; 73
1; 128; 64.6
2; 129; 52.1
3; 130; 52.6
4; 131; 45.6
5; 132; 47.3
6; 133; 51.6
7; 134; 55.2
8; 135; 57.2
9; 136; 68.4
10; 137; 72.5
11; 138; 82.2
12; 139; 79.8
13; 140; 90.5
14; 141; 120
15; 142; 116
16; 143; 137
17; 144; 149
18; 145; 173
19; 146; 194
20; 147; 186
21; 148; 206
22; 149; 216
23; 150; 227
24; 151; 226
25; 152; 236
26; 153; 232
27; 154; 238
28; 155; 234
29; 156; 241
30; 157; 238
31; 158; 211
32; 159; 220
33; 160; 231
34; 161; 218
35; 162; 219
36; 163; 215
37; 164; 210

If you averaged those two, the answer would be 121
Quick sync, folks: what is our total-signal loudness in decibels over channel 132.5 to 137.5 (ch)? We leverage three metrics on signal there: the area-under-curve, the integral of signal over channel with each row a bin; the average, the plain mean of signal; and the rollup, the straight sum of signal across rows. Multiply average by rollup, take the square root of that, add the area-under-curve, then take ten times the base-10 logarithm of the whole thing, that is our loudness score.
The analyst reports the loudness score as 26.4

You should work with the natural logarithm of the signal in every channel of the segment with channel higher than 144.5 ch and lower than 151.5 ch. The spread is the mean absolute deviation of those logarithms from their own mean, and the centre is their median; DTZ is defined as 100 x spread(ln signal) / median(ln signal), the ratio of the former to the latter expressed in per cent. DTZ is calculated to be 1.6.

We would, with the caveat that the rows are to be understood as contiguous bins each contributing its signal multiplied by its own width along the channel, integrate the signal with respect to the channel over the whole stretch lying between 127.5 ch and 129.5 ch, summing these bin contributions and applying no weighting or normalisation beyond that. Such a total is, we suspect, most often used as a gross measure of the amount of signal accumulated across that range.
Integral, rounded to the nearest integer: 117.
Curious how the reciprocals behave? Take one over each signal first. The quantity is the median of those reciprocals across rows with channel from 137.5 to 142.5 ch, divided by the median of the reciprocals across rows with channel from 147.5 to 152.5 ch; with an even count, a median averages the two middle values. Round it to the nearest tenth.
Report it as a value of 2.5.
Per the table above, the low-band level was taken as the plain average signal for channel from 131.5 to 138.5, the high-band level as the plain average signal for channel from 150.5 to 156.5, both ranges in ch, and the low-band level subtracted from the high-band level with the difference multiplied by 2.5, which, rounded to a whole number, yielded 431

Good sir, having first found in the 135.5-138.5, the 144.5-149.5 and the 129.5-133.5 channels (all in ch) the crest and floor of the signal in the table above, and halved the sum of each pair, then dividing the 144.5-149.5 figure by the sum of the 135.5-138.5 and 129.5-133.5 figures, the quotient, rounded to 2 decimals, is 1.56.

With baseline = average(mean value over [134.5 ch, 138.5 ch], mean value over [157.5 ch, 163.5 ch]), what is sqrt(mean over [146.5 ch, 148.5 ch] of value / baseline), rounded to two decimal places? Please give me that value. 1.16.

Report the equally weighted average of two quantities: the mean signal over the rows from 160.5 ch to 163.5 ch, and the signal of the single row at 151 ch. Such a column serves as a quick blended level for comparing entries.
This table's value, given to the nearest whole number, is 222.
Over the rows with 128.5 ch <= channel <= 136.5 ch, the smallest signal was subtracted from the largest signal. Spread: 23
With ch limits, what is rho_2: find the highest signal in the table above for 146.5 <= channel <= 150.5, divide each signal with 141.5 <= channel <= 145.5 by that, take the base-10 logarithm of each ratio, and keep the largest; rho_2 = -0.12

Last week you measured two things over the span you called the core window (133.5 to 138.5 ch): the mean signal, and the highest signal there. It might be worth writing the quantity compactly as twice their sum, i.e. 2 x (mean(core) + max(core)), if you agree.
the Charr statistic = 299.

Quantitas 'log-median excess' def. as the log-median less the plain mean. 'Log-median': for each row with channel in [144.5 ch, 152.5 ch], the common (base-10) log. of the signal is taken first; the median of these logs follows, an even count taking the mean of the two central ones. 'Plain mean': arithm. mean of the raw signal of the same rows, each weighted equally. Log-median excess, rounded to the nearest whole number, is -206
